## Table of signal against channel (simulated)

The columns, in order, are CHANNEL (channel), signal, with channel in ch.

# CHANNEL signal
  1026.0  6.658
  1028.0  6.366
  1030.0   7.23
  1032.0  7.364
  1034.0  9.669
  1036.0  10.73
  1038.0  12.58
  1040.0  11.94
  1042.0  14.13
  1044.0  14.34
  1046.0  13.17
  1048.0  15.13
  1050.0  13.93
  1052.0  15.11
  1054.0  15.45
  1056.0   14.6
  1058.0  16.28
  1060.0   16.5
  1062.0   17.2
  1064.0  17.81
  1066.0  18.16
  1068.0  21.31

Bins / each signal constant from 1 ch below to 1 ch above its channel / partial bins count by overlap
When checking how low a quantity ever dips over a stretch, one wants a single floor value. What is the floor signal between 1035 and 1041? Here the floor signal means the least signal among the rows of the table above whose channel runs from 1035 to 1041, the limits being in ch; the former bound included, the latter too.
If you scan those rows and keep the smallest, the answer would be 10.73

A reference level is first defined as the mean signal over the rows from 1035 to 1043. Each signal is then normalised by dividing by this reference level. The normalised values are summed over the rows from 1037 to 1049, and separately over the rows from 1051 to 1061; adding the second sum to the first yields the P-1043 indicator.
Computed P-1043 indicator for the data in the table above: 12.9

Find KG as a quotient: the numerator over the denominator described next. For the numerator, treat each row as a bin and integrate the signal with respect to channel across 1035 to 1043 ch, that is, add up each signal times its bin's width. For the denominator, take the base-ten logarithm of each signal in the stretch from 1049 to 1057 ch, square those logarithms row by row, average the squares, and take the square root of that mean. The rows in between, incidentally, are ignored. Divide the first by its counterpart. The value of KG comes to 84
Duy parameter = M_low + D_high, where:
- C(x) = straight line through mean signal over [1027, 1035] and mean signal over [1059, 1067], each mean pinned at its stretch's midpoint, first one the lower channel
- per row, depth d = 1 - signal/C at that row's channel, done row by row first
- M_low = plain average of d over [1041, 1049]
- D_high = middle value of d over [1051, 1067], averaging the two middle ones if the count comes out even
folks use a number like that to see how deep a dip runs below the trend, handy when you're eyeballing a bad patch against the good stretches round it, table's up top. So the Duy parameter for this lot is -0.198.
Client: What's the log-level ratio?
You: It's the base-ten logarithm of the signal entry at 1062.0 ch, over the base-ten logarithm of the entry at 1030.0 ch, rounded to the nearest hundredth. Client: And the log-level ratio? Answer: 1.44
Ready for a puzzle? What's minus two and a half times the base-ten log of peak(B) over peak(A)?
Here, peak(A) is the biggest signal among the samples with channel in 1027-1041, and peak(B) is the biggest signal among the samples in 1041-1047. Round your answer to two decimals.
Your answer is -0.14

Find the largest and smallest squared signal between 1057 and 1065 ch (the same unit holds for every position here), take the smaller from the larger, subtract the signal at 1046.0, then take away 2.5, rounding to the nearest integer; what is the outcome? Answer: 36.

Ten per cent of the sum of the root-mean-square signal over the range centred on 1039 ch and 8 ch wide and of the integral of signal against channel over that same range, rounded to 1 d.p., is 11.1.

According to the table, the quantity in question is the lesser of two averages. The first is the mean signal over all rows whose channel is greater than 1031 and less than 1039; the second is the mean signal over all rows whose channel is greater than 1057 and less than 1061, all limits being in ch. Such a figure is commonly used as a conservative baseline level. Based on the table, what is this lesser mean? 10.1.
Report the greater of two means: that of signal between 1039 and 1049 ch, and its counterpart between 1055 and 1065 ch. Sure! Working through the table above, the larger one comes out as 16.5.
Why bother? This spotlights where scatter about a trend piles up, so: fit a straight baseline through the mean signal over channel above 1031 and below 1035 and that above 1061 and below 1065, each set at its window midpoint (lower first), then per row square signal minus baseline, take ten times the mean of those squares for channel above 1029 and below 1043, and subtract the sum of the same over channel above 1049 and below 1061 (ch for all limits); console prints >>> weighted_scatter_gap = 27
